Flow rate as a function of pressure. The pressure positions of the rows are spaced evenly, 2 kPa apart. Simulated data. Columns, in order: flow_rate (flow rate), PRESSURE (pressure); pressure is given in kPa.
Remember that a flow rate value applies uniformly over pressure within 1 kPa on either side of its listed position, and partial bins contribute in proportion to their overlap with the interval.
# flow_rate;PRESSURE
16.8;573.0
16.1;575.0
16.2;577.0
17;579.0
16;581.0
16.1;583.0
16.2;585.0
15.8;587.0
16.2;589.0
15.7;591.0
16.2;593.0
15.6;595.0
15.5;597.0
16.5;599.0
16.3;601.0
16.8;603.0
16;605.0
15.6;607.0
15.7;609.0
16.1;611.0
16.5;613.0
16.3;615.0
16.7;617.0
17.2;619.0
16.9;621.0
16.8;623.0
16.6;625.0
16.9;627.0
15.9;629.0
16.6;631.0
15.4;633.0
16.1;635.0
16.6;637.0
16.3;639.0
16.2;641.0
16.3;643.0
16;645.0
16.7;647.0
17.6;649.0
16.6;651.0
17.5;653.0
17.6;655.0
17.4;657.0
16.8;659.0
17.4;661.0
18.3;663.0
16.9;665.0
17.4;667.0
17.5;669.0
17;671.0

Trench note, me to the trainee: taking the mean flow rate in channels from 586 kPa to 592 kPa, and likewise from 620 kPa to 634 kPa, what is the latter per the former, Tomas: 1.03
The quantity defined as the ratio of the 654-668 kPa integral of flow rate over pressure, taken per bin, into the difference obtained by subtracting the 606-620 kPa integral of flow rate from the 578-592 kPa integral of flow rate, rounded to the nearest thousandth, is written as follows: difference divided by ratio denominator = -0.009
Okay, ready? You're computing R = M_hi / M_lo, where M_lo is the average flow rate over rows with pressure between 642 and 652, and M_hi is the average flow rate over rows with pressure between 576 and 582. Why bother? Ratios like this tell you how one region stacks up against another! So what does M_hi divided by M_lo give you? 0.99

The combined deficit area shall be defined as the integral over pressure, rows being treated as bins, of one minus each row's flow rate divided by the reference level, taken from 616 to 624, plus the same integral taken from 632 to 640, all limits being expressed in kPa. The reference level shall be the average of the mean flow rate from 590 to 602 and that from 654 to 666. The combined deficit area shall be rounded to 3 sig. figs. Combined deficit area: 0.176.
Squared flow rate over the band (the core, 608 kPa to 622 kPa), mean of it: 272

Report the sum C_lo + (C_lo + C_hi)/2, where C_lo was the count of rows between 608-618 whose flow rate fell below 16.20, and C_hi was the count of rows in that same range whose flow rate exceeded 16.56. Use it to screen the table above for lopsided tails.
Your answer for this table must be 3.5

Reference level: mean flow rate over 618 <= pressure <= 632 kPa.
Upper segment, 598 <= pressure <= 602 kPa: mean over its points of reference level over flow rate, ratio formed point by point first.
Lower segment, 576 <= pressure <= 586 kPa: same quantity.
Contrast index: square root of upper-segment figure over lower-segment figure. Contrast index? 1.00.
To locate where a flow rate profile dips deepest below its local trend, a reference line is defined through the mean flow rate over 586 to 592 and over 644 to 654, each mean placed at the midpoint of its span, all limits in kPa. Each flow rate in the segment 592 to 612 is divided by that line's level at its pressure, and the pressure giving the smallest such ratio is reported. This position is 607.0 kPa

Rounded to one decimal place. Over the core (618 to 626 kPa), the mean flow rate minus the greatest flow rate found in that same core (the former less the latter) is -0.3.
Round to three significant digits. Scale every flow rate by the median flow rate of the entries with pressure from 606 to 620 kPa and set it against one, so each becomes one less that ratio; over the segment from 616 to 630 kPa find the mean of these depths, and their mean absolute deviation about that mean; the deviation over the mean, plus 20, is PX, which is 19.3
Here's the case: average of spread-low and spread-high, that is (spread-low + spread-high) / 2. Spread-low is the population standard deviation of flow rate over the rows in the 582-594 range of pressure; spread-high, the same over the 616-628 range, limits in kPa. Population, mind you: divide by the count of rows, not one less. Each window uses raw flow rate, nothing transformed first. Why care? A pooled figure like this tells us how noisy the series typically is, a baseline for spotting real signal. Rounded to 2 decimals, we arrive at 0.20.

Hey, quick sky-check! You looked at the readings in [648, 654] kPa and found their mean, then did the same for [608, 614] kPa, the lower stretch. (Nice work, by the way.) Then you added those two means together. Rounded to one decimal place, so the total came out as 33.3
